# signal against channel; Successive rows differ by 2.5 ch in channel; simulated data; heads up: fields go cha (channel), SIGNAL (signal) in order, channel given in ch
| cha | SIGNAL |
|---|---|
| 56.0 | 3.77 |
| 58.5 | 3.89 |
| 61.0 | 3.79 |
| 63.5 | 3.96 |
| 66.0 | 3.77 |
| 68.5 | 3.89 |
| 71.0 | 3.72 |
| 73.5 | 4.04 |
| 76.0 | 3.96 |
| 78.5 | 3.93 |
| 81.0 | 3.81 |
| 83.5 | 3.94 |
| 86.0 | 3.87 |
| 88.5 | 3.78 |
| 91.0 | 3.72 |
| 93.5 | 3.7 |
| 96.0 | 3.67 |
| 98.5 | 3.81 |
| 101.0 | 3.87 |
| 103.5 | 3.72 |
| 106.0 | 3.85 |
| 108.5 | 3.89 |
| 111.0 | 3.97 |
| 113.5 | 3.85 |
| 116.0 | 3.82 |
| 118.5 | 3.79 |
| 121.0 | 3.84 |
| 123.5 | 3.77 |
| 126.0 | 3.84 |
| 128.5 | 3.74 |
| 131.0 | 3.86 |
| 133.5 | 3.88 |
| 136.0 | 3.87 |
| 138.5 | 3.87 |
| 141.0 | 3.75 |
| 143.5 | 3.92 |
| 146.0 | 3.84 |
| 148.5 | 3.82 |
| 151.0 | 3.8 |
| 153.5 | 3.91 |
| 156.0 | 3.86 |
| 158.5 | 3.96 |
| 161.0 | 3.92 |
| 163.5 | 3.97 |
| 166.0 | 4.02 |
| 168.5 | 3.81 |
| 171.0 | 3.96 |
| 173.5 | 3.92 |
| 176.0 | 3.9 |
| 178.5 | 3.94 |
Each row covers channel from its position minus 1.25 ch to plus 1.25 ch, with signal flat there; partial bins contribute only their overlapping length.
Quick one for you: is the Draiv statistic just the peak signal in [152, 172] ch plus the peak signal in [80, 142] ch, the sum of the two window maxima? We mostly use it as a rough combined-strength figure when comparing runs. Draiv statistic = 7.99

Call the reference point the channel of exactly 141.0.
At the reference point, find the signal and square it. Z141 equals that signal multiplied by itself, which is 14.1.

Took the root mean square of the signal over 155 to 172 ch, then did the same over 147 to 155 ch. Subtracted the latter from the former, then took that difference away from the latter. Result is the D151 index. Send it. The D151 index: 3.76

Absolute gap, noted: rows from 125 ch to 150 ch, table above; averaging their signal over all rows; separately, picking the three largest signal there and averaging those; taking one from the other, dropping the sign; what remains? 0.051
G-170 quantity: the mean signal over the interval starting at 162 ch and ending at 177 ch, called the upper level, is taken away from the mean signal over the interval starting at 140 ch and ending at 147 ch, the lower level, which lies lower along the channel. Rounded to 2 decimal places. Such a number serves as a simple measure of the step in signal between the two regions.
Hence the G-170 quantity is -0.09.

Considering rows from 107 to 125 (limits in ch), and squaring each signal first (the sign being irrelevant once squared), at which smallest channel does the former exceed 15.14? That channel 111.0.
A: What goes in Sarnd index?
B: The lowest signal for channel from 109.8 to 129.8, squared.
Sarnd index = 14.0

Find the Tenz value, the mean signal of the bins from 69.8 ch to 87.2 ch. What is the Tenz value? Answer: 3.90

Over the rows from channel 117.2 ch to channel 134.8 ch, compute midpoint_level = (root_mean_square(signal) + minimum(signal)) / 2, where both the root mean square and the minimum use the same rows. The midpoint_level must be 3.78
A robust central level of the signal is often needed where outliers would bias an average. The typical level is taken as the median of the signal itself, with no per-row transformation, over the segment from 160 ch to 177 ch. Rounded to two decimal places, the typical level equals 3.92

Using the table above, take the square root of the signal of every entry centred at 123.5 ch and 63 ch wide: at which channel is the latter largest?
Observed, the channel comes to 111.0 ch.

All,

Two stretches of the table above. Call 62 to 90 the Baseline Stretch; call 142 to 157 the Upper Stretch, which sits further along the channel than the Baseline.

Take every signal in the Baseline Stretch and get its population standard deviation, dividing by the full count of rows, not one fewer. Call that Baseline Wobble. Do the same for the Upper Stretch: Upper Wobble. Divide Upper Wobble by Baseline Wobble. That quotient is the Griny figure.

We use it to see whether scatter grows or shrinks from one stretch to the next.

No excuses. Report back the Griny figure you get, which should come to 0.47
